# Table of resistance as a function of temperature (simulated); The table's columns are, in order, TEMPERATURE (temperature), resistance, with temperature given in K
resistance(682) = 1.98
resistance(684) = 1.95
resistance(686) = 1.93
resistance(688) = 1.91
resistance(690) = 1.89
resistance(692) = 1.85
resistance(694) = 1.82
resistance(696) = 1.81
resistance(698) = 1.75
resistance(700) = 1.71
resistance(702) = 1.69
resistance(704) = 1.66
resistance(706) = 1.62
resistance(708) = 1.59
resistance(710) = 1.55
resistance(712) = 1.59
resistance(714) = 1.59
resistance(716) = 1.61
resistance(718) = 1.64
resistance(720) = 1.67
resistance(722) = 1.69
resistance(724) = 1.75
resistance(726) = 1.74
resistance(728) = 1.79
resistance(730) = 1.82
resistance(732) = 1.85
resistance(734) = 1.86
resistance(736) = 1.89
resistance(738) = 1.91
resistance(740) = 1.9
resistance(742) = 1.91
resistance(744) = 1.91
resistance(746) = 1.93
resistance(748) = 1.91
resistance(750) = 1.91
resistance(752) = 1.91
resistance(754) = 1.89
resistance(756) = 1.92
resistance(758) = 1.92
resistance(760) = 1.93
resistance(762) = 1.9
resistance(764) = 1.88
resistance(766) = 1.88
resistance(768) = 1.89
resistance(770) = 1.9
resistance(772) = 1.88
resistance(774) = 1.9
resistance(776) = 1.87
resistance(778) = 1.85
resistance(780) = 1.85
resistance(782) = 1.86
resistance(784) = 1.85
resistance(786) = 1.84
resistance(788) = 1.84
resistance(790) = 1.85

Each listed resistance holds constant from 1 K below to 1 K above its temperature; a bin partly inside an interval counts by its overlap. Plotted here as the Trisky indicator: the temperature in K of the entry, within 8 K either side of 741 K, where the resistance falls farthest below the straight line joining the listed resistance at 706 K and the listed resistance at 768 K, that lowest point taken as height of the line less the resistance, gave 748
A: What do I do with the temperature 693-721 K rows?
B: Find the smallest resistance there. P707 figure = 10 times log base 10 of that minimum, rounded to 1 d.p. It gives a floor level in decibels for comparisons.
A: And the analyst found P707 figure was 1.9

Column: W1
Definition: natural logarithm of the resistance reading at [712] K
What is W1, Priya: 0.464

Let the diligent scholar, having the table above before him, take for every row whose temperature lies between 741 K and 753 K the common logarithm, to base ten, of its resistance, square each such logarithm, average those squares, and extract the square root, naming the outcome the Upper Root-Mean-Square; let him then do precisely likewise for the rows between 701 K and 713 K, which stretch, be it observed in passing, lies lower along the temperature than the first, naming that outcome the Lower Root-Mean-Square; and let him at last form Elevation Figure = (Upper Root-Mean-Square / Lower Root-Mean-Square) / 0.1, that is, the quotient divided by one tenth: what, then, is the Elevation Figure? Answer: 13.5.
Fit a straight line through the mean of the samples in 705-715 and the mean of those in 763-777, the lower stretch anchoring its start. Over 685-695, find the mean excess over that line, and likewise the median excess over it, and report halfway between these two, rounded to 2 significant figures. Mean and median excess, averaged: 0.40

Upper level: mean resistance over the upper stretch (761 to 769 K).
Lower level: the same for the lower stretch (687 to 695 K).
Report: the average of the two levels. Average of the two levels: 1.88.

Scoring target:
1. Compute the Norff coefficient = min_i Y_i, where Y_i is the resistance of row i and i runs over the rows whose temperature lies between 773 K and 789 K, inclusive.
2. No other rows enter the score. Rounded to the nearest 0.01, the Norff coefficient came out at 1.84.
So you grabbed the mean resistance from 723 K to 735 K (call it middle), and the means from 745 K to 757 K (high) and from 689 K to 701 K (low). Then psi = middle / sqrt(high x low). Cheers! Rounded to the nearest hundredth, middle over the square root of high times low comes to 0.97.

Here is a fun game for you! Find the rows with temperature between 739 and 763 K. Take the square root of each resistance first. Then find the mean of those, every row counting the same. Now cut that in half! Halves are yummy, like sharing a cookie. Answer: 0.691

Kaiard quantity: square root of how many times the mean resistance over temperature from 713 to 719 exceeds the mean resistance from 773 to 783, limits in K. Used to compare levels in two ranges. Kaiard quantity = 0.930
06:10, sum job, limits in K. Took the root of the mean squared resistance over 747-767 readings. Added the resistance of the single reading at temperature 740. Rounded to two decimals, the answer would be 3.81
